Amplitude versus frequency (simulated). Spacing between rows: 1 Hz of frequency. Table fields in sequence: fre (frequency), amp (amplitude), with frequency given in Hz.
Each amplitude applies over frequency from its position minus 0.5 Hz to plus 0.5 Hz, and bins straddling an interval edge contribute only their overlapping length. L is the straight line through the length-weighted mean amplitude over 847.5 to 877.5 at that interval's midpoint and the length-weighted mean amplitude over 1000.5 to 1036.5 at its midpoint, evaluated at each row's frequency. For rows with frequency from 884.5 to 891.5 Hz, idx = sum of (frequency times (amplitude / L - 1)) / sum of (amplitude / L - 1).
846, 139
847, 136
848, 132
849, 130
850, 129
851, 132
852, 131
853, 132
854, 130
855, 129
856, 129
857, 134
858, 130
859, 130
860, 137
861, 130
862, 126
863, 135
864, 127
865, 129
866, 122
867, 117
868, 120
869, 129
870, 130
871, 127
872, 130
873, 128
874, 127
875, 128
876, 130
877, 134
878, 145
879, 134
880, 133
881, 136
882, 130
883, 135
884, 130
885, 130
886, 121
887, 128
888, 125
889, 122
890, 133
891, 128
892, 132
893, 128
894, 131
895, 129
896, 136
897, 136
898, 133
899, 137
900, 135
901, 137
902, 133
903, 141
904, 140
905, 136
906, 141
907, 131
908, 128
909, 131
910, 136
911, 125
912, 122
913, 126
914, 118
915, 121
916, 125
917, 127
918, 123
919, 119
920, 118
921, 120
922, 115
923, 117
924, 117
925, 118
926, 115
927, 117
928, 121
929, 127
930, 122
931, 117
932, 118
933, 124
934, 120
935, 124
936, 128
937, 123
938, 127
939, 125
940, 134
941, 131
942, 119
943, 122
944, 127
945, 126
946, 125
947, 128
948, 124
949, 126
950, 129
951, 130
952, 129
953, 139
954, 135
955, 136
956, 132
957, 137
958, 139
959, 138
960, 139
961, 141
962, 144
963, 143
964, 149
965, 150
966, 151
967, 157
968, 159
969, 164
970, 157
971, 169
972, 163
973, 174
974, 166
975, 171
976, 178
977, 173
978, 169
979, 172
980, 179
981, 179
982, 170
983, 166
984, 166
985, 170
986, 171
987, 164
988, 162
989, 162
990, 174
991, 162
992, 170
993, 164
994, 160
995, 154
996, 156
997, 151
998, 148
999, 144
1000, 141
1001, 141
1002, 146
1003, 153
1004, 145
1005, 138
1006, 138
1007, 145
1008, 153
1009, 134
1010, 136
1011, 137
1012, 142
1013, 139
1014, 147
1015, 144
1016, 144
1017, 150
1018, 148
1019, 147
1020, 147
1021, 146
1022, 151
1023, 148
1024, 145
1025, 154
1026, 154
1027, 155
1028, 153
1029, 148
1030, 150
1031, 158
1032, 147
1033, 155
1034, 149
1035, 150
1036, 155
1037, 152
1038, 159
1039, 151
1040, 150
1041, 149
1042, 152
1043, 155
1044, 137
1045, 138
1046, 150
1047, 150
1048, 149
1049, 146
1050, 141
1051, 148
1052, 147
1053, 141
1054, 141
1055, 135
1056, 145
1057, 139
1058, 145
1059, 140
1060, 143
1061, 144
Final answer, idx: 887.8 Hz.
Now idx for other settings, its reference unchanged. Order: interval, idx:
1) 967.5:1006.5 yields 980.8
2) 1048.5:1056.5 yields 1053.1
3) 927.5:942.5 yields 934.5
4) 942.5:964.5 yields 947.0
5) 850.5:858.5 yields 854.1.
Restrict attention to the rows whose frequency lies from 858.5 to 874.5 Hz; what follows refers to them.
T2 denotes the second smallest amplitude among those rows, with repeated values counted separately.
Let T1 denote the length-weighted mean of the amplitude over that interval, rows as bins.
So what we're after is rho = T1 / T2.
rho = 1.06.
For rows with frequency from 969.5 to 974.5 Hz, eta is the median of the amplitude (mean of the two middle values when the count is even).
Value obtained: 166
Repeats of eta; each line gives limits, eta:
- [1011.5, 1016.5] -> 144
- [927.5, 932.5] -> 121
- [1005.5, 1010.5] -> 138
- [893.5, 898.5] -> 133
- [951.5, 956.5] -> 135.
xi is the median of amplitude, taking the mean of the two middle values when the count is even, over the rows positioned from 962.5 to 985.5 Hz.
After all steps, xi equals 166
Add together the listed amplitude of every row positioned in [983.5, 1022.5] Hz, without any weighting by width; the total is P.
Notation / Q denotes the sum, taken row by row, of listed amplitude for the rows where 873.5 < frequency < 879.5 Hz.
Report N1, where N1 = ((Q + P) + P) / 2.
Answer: 6289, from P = 5890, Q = 798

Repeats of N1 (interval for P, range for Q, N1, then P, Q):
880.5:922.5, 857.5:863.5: 5822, 5428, 788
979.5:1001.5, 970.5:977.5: 4151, 3554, 1194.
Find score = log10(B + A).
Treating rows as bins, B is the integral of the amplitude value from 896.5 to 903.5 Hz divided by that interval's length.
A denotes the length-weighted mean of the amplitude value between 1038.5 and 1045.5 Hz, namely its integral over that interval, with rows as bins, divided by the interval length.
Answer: 2.45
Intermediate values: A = 147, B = 136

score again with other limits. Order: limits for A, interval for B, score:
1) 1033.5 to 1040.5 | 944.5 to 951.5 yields 2.45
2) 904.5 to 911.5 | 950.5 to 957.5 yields 2.43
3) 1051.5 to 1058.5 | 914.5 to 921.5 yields 2.42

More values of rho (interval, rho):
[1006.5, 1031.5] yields 1.08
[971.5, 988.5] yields 1.04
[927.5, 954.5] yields 1.07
